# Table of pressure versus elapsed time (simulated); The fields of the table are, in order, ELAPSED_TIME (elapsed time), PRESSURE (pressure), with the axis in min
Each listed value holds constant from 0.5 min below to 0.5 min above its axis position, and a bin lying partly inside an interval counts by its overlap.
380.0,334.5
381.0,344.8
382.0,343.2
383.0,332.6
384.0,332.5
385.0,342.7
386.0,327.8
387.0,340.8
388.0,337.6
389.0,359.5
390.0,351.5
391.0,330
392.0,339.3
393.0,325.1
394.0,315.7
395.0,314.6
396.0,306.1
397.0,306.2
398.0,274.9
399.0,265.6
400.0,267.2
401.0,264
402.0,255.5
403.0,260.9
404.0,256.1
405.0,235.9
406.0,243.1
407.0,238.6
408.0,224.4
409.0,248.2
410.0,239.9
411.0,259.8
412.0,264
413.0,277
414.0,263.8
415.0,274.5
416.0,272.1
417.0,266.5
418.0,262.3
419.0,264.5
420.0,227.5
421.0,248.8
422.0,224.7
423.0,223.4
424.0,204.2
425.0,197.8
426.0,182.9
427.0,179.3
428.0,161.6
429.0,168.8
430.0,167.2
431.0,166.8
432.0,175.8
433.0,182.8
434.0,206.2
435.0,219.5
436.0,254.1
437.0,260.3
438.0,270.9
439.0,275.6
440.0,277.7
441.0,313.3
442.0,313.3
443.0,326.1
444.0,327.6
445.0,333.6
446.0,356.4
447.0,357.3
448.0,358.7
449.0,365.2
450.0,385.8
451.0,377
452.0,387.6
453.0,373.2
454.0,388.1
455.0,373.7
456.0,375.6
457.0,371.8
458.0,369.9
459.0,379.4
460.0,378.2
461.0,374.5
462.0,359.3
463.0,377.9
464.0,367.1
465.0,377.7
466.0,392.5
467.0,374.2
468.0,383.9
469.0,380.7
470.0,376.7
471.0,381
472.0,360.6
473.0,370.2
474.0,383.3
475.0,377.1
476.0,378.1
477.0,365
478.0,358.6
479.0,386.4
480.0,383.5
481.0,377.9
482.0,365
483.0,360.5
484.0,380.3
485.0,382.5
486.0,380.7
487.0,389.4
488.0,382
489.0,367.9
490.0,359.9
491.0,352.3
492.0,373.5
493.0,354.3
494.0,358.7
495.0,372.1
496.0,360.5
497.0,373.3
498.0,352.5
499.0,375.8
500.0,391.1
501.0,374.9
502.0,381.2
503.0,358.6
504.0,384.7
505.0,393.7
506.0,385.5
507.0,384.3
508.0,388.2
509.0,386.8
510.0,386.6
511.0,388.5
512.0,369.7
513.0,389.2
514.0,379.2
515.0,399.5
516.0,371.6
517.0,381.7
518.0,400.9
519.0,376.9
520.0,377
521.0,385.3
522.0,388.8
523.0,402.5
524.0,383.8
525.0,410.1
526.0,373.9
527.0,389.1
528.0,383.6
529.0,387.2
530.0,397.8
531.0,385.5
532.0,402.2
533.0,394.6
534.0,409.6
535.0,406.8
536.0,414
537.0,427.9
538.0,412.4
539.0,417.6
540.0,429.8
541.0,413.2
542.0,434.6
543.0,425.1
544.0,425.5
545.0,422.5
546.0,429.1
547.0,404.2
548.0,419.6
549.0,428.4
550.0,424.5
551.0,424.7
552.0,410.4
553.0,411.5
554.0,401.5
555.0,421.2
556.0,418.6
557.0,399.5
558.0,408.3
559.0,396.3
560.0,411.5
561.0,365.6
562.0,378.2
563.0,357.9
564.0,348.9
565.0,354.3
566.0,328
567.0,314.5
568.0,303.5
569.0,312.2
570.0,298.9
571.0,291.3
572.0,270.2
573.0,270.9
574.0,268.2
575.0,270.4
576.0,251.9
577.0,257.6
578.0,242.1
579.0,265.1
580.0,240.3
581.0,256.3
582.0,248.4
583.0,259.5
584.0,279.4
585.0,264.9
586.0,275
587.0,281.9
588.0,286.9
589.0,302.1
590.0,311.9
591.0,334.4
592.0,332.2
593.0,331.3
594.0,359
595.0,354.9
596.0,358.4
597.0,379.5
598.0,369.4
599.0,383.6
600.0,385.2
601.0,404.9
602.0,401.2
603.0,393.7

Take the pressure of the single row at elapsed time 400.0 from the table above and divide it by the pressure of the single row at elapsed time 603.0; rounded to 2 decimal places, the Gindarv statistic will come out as 0.68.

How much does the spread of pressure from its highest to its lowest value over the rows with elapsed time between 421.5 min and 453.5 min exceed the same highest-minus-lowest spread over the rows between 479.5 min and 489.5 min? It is 197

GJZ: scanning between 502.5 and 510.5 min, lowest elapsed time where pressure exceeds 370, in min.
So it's 504.0 min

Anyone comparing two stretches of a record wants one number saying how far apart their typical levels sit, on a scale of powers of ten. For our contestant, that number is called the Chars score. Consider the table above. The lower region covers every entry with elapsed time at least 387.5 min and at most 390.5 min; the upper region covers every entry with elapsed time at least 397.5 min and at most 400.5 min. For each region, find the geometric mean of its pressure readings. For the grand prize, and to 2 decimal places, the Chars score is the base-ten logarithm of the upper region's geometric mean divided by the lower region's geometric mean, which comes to -0.11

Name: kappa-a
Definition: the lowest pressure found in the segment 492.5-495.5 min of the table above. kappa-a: 354.3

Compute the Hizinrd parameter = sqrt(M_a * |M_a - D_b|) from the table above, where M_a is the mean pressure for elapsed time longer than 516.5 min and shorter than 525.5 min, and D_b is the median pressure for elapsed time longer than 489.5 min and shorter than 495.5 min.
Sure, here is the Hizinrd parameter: 109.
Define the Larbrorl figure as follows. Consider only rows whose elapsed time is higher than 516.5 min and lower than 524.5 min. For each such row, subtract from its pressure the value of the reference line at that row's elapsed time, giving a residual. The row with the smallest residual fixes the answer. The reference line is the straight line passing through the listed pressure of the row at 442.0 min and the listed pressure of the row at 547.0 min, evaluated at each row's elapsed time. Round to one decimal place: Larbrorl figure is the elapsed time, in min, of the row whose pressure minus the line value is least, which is 520.0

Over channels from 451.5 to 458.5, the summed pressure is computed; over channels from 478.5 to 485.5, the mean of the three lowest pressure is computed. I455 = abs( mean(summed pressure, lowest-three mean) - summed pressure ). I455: 1136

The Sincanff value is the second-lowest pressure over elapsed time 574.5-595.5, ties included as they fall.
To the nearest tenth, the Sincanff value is 242.1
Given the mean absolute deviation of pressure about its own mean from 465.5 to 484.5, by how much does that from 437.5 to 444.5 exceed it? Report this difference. 14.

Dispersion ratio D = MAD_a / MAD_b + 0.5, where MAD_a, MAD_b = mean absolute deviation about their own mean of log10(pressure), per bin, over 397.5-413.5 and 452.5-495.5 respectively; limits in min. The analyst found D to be 2.8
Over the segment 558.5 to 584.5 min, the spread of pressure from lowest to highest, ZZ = 171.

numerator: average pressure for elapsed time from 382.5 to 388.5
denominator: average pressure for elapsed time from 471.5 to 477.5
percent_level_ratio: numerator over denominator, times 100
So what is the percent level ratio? 90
